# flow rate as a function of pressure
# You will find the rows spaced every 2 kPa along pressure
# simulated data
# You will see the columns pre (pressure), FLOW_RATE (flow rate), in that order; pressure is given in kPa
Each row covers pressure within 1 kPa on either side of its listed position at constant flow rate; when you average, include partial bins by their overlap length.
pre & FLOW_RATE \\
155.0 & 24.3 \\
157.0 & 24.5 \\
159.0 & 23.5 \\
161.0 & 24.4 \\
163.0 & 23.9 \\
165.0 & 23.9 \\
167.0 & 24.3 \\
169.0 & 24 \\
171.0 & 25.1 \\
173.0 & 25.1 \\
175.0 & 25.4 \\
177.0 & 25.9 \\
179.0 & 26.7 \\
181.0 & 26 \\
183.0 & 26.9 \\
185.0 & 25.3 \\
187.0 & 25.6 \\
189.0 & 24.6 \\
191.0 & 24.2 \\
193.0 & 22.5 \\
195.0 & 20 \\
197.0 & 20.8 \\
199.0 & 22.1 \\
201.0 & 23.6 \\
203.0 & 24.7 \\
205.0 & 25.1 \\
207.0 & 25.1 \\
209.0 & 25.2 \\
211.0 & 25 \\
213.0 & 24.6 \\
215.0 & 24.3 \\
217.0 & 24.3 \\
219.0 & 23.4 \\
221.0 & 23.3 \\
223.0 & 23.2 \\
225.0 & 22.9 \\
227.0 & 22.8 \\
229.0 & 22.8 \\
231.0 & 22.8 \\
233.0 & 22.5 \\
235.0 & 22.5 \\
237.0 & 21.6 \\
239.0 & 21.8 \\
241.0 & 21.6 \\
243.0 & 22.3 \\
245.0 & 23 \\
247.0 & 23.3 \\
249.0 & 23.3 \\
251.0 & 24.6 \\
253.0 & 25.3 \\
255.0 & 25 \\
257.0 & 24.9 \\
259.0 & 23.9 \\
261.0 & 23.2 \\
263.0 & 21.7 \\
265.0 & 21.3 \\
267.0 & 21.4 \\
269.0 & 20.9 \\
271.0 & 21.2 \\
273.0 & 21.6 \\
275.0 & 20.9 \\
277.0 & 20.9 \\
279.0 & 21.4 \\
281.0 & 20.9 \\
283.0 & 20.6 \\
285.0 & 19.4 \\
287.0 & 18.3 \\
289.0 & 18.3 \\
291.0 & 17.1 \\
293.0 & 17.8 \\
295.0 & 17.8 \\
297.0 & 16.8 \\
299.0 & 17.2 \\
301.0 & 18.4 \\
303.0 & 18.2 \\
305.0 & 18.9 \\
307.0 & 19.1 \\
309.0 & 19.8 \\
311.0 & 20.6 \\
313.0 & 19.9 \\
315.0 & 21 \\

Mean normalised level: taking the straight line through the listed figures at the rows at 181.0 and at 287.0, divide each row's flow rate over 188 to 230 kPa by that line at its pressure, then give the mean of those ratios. 0.984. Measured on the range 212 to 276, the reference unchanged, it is 1.071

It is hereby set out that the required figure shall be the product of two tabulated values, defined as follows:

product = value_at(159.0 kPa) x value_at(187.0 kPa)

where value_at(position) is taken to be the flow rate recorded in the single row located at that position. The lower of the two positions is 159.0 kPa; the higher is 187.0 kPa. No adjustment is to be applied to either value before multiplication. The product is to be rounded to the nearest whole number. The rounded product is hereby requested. 602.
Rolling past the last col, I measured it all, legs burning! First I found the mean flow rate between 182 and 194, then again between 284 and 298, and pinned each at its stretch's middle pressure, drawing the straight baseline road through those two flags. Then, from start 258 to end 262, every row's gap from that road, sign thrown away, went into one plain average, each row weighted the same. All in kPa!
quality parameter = 3.5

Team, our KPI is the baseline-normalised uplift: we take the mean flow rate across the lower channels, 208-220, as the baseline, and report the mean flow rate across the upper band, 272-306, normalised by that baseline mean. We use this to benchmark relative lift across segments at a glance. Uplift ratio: 0.78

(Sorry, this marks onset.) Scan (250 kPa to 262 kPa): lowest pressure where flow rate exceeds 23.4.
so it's 251.0 kPa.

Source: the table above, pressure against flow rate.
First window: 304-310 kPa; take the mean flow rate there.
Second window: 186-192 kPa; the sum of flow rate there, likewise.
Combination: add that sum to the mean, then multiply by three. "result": 281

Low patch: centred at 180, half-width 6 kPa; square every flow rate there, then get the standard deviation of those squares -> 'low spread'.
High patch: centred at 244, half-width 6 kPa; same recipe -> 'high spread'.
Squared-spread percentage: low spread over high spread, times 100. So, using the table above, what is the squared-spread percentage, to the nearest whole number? 101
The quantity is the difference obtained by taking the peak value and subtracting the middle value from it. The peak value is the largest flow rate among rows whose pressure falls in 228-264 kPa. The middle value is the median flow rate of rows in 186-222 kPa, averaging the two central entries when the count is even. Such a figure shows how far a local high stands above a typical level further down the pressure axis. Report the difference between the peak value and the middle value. 1.0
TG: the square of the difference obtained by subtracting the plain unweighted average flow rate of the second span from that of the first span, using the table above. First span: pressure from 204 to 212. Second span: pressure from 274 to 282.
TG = 16.6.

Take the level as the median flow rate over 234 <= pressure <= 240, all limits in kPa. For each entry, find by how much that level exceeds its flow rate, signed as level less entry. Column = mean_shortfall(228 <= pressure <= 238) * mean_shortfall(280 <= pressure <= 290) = -1.5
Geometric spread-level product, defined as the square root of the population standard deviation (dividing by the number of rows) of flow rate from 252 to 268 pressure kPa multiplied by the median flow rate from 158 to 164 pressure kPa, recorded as 6.1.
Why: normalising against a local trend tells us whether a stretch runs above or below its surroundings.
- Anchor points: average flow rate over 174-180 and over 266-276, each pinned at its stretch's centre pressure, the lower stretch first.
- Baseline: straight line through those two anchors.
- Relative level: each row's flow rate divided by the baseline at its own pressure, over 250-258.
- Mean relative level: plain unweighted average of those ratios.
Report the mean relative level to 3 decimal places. 1.131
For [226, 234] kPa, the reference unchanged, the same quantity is 0.976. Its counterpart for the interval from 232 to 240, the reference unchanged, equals 0.961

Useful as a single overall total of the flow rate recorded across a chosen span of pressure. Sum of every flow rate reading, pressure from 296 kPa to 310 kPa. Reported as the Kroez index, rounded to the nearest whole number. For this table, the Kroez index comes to 128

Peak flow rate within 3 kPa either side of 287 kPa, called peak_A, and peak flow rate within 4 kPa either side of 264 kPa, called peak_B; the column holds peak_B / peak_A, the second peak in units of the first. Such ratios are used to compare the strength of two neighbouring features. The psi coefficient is 1.20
